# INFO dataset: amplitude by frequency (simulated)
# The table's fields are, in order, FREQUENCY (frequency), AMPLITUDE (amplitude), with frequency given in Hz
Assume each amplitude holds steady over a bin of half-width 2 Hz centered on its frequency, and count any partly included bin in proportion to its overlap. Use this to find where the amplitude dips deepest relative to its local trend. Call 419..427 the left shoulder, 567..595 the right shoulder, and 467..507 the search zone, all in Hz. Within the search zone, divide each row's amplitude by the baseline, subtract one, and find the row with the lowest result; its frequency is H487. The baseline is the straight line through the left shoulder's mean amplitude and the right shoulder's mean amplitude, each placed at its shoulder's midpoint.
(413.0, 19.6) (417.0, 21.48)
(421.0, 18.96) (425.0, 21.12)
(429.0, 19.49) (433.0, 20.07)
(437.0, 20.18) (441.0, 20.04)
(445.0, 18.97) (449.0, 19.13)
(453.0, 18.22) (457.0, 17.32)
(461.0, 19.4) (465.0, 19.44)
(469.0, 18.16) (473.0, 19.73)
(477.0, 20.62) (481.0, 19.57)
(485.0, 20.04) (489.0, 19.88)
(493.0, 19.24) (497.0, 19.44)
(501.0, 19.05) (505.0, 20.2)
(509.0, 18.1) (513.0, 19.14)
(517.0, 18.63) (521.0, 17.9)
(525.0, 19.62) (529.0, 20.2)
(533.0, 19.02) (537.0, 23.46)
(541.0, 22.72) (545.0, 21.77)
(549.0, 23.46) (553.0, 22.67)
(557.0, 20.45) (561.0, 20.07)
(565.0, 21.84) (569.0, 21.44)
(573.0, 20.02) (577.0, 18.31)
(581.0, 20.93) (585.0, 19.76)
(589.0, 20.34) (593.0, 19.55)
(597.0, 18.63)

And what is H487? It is 469.0 Hz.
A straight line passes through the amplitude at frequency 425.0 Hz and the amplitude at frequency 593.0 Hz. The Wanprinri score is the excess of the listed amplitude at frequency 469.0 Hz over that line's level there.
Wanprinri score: -2.5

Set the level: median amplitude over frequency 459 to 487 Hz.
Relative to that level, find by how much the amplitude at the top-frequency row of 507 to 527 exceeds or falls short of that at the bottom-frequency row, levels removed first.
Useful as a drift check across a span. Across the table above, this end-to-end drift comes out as 1.5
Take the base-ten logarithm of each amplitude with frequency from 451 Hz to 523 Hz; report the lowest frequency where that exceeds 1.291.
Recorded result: 473.0 Hz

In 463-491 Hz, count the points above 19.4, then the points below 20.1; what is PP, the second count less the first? 0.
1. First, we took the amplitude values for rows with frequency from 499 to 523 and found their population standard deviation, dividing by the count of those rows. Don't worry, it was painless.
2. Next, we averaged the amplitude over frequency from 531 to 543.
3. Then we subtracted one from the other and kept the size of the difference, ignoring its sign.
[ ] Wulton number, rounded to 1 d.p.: 21.0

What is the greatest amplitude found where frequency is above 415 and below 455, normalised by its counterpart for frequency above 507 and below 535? 1.06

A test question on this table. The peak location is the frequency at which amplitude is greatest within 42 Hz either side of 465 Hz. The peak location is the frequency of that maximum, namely 425.0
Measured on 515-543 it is 537.0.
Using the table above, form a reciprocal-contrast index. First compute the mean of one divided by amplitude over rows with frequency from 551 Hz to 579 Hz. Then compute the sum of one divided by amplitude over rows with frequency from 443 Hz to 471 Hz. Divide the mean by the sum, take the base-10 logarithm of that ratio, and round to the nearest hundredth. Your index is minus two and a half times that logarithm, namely 2.22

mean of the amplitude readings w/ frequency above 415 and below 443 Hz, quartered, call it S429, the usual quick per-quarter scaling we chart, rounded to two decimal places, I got 5.05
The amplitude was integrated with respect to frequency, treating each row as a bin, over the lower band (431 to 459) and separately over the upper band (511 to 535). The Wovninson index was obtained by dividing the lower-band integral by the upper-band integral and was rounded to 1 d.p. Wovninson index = 1.2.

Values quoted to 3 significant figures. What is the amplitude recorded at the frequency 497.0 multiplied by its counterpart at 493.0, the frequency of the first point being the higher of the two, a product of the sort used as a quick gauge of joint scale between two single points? 374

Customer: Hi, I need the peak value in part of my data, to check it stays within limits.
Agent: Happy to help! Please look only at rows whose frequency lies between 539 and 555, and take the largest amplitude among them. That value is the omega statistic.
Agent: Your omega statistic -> 23.46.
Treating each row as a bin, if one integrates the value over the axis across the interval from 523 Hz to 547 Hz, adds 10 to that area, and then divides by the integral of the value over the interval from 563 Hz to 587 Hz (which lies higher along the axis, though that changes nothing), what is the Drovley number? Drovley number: 1.06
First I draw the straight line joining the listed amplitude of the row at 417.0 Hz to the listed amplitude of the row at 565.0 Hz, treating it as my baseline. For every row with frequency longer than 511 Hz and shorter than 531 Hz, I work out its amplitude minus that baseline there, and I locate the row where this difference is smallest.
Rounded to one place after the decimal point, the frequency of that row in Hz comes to 521.0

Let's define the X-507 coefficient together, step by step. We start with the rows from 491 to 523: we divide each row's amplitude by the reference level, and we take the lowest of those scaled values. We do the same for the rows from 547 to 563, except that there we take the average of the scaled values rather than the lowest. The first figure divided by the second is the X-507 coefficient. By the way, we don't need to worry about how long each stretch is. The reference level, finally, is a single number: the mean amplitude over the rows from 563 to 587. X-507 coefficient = 0.83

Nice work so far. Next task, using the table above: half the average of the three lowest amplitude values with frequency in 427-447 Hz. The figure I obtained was 9.75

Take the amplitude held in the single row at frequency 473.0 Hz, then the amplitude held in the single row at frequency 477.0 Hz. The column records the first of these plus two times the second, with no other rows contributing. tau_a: 61.0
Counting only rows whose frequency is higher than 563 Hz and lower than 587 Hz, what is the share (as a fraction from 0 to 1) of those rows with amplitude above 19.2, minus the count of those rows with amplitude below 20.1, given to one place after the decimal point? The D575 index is -2.2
